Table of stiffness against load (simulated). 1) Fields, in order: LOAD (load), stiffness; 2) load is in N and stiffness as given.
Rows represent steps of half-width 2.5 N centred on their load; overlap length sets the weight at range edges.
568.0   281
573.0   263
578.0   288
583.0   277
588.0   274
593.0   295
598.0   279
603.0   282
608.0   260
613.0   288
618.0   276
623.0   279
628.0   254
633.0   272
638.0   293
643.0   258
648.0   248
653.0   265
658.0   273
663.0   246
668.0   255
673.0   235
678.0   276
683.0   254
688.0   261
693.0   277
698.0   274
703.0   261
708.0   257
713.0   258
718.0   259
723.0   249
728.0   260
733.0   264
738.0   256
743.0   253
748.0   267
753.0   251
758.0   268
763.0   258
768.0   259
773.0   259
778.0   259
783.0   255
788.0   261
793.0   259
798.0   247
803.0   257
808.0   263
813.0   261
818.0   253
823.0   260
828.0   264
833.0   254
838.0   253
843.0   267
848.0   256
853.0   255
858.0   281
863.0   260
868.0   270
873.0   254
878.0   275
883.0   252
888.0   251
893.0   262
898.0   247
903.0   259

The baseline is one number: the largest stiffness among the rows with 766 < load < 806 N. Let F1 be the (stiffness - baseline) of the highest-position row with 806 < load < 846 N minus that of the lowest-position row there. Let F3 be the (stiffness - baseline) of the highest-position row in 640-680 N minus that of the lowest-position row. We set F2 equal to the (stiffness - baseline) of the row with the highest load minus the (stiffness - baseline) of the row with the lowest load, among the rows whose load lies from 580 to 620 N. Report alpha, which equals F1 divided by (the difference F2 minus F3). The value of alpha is -0.2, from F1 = 4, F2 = -1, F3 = 18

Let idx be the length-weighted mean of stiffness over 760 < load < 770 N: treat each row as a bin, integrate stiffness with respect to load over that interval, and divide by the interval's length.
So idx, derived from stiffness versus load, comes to 259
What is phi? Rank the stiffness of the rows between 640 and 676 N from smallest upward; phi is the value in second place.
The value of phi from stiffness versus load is 246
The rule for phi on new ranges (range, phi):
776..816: 255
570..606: 274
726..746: 256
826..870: 254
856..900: 251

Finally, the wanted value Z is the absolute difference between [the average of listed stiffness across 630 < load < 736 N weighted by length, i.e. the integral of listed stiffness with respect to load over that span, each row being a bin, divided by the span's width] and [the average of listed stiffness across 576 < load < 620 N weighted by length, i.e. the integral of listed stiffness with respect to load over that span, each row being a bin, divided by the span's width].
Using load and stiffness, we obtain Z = 18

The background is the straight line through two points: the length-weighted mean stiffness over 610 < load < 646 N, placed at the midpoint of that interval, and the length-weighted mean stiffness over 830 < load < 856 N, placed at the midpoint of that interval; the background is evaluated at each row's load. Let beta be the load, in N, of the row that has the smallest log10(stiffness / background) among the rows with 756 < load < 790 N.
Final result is 783.0 N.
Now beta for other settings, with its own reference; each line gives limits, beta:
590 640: 628.0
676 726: 723.0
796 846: 798.0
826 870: 838.0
